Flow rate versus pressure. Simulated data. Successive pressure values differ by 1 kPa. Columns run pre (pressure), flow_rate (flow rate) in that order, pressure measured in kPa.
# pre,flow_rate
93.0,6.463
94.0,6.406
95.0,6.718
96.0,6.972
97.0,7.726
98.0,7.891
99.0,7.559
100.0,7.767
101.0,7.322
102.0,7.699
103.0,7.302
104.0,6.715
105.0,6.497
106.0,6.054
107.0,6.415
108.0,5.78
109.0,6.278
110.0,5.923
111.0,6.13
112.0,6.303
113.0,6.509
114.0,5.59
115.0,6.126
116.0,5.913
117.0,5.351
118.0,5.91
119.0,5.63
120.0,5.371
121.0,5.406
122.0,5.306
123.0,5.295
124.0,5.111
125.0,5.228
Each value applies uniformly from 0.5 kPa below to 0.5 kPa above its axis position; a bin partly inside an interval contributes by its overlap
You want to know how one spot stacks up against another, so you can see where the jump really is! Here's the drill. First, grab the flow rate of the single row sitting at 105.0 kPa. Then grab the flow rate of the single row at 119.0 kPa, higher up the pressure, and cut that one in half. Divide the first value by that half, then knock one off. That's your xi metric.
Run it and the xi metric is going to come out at 1.31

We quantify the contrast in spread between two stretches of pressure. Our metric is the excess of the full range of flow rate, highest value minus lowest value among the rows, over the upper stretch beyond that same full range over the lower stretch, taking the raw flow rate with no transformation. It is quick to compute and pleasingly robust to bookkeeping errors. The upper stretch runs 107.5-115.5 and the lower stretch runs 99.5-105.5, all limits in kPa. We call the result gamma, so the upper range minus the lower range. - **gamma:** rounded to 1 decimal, -0.4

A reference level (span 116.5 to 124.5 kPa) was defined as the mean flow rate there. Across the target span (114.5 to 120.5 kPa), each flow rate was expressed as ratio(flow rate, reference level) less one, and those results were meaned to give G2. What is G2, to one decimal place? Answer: 0.1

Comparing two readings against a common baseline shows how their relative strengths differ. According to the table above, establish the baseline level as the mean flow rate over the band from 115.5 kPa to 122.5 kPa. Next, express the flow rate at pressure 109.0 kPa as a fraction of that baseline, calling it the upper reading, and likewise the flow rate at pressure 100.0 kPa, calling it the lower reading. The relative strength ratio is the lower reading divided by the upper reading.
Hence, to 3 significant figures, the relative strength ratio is 1.24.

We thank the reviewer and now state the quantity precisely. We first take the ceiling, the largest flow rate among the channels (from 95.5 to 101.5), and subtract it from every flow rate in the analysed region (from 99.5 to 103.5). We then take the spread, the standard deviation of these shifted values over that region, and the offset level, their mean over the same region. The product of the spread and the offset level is -0.1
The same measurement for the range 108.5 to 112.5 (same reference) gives -0.3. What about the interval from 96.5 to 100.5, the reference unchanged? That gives 0.0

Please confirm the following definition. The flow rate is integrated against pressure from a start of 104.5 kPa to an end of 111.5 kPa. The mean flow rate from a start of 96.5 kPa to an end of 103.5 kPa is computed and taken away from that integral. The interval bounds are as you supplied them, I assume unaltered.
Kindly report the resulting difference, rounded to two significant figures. 35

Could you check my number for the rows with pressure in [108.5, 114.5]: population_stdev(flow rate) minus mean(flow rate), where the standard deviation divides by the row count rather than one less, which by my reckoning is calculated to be -5.8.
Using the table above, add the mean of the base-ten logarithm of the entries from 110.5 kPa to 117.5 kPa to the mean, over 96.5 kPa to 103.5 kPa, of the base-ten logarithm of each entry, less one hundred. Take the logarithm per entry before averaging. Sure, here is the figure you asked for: -98.34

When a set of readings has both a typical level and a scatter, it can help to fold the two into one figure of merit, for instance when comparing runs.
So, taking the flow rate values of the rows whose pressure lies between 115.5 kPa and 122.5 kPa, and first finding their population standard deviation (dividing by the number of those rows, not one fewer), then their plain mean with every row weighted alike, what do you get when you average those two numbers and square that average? 8.4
